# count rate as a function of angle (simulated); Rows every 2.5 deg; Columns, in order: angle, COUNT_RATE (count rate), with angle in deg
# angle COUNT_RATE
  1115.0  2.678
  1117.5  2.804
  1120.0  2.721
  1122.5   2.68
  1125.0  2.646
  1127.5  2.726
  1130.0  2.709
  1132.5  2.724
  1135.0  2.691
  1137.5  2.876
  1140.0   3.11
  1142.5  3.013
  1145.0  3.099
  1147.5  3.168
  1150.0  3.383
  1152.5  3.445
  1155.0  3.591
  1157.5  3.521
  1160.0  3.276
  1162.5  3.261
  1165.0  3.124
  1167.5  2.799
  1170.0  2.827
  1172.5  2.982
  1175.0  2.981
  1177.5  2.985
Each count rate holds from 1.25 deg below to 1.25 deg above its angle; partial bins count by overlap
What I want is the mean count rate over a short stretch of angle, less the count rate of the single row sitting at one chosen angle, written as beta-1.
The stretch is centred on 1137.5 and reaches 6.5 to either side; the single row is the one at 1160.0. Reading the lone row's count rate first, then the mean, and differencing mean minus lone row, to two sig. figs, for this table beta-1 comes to -0.39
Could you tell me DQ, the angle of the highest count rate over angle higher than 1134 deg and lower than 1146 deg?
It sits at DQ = 1140.0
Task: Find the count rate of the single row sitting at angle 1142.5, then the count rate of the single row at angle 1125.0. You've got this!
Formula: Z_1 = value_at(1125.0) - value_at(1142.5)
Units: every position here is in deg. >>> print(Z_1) -0.37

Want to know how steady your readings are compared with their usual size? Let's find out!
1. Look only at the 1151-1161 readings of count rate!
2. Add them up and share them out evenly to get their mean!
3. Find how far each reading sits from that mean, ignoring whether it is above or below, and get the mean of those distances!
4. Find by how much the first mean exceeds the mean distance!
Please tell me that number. 3.36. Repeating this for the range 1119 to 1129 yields 2.66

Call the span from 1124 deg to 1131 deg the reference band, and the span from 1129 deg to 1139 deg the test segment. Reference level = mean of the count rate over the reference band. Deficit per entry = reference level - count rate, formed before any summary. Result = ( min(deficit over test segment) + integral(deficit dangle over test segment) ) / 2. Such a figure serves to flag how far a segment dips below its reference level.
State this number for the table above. 0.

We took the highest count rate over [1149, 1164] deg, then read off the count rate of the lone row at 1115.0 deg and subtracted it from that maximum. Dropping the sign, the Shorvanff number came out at 0.91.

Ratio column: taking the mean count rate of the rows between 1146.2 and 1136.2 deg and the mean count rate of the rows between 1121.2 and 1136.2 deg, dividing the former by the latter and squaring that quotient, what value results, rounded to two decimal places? 1.26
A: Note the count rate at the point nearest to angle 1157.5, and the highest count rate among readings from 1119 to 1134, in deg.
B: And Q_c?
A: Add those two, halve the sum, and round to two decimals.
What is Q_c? 3.12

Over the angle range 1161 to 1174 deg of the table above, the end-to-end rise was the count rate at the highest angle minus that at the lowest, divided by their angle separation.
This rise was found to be -0.03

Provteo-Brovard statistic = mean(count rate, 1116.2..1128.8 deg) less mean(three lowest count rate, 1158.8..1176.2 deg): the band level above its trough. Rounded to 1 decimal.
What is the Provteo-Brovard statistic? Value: -0.2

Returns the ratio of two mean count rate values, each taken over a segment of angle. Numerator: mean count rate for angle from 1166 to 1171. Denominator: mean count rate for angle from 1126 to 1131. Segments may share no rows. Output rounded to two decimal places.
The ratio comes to 1.04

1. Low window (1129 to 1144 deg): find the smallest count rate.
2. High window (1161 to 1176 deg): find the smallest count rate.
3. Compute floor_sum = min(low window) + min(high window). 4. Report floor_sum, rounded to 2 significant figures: 5.5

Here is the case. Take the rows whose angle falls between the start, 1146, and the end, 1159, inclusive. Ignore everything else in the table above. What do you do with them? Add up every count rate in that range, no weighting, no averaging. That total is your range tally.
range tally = 17.1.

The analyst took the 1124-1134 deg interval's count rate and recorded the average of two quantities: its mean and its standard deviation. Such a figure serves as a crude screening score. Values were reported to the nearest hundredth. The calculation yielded 1.37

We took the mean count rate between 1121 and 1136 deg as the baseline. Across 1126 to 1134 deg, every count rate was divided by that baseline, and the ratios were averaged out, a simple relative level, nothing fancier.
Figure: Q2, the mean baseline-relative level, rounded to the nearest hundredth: 1.01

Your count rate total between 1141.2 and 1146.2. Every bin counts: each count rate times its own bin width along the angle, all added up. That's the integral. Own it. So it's 15.3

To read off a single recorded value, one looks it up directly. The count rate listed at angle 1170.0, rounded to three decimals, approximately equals 2.827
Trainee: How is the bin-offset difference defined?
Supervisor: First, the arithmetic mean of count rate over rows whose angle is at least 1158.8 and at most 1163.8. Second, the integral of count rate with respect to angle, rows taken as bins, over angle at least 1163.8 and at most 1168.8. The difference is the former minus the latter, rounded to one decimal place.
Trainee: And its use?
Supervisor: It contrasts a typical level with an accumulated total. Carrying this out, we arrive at -11.5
